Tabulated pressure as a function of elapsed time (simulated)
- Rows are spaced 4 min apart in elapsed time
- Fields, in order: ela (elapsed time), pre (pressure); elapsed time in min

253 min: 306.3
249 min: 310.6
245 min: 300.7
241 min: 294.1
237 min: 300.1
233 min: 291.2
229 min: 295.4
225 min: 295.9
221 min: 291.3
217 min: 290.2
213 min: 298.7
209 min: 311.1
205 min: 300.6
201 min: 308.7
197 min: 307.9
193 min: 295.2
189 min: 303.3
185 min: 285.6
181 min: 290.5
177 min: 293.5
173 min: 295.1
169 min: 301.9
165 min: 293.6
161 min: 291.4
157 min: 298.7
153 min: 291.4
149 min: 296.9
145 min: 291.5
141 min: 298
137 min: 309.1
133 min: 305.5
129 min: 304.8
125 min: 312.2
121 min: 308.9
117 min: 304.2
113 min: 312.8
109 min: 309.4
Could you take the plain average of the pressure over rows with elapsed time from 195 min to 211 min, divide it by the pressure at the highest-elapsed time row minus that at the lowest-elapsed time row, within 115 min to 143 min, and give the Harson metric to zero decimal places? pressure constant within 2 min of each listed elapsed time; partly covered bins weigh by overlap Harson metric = -50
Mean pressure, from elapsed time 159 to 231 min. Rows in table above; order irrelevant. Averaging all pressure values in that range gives 297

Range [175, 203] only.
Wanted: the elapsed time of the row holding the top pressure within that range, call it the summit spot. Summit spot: 201 min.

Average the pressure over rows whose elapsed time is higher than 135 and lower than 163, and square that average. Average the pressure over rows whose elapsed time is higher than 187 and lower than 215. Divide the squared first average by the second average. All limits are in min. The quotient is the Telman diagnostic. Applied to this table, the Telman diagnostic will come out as 290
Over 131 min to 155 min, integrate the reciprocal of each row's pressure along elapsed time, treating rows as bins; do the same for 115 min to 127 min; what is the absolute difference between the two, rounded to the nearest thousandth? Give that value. 0.041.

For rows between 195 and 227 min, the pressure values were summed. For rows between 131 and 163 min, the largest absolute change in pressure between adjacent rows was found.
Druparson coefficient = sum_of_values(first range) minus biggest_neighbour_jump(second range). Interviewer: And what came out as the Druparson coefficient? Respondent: 2393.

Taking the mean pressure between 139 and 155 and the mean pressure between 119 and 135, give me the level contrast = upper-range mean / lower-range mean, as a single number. 0.96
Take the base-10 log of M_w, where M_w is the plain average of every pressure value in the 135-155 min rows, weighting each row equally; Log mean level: 2.473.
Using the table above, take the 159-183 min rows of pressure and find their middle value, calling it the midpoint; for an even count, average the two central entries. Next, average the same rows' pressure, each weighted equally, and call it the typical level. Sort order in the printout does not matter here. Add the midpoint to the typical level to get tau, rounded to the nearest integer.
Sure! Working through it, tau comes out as 588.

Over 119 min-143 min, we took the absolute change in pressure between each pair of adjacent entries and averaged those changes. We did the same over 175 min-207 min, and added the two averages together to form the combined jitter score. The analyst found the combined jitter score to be 13.1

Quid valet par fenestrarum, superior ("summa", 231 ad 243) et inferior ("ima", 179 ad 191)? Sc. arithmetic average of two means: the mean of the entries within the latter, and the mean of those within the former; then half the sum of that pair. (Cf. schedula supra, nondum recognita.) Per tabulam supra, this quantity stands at 294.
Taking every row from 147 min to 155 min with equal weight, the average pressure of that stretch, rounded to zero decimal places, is 294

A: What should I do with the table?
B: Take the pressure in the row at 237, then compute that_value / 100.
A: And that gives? 3.00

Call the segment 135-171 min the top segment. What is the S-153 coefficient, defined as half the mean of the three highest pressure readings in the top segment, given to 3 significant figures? 152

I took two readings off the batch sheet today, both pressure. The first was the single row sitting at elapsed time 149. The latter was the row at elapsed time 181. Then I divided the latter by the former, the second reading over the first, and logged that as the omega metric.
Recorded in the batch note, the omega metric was 0.978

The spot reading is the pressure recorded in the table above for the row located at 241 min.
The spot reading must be 294.1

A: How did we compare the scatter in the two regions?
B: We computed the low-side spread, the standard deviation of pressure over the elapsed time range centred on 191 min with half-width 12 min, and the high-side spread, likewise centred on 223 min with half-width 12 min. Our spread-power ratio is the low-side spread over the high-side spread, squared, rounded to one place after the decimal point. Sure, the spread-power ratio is 8.0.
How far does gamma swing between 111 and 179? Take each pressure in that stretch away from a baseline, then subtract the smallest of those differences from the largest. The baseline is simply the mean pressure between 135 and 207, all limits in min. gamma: 21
